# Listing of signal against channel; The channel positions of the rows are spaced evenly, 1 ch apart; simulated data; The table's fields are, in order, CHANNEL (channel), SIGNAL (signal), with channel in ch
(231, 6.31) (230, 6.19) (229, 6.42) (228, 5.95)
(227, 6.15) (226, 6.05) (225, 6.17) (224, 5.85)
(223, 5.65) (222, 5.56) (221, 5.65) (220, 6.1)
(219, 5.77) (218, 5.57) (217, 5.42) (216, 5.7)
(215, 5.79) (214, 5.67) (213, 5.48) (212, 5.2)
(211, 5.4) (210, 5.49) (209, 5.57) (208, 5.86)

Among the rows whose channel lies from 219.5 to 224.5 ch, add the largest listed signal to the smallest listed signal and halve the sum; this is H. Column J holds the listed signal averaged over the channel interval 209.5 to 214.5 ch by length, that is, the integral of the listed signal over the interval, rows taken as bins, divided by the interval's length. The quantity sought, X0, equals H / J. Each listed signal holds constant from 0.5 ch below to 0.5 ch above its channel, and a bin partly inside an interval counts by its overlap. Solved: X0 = 1.07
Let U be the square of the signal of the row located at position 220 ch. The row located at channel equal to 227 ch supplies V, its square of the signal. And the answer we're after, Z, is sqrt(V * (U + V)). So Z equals 53.3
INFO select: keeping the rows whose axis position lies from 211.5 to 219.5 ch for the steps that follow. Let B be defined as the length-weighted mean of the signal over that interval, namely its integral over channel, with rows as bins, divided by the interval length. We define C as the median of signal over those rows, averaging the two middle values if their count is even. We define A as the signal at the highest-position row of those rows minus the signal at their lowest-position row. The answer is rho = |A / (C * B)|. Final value 0.018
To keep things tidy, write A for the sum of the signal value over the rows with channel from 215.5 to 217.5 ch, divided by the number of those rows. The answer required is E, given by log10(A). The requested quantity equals 0.745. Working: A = 5.56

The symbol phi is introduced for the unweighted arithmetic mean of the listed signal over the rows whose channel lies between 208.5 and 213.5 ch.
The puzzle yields 5.43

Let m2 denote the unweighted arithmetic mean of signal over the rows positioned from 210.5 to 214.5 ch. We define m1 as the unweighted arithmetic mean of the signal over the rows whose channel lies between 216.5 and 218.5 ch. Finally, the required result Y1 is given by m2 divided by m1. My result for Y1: 0.99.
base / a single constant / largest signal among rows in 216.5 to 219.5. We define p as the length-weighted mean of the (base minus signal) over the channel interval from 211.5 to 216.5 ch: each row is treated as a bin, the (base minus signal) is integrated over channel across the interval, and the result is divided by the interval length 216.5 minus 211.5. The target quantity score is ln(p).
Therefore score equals -1.6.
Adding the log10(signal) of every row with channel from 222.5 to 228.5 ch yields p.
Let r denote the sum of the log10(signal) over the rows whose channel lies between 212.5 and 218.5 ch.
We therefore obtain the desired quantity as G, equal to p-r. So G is 0.2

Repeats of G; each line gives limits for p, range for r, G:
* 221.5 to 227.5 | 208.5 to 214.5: 0.2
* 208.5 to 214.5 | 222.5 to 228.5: -0.2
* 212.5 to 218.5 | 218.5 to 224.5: -0.1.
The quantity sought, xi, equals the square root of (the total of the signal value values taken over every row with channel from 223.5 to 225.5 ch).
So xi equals 3.5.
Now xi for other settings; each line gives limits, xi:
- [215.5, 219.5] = 4.7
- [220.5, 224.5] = 4.8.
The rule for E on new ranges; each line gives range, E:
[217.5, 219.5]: 0.754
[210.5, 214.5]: 0.735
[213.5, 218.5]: 0.751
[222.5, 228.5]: 0.776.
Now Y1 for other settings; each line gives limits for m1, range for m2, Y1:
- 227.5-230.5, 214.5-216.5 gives 0.93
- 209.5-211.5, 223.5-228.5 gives 1.11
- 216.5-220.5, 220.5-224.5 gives 0.99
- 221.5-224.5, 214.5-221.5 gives 1.00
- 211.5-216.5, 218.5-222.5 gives 1.04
